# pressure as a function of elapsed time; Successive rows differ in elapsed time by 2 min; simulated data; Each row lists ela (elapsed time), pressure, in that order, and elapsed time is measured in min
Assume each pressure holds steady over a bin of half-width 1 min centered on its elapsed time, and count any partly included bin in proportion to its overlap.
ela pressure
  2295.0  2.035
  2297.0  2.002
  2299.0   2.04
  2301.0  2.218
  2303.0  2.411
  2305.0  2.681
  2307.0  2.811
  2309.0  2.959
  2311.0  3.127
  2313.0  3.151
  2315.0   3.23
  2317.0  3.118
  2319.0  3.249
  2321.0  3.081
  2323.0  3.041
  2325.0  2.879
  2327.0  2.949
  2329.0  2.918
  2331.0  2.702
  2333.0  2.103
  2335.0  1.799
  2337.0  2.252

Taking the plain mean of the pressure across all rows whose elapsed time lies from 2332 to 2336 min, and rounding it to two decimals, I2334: 1.95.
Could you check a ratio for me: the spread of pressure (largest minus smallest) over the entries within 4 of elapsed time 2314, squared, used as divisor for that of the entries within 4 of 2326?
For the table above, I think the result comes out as 13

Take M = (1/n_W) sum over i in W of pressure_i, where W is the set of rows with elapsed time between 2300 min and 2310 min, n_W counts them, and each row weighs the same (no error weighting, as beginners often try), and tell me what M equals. 2.62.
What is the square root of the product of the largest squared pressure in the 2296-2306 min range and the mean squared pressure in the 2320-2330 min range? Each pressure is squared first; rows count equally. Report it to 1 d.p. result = 8.0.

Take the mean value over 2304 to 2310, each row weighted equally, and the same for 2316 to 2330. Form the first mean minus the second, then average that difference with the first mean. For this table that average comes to 1.30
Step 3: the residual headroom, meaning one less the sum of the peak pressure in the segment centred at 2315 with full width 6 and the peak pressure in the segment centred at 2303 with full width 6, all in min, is -4.9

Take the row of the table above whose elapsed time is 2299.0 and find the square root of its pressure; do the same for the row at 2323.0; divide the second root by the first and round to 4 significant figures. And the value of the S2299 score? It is 1.221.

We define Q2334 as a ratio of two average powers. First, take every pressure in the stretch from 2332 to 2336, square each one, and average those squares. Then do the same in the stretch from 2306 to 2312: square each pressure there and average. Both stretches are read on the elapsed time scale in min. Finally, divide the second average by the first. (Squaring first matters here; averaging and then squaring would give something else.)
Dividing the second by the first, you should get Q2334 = 2.3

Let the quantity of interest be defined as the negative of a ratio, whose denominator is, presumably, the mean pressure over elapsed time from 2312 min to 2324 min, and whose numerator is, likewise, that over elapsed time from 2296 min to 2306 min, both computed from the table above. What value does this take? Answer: -0.72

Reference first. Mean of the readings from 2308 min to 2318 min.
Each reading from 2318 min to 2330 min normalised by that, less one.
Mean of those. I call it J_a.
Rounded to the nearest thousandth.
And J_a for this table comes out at -0.031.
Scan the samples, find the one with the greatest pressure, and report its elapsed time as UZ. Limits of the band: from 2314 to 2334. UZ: 2319.0 min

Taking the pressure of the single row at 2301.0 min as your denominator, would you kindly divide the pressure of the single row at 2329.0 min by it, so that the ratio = 1.32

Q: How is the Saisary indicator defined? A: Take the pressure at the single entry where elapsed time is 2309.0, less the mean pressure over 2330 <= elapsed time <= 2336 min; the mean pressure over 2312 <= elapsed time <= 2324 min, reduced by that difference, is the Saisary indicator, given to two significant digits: 2.4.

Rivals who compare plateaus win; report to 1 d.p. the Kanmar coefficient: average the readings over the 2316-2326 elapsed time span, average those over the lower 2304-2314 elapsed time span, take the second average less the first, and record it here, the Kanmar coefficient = -0.1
